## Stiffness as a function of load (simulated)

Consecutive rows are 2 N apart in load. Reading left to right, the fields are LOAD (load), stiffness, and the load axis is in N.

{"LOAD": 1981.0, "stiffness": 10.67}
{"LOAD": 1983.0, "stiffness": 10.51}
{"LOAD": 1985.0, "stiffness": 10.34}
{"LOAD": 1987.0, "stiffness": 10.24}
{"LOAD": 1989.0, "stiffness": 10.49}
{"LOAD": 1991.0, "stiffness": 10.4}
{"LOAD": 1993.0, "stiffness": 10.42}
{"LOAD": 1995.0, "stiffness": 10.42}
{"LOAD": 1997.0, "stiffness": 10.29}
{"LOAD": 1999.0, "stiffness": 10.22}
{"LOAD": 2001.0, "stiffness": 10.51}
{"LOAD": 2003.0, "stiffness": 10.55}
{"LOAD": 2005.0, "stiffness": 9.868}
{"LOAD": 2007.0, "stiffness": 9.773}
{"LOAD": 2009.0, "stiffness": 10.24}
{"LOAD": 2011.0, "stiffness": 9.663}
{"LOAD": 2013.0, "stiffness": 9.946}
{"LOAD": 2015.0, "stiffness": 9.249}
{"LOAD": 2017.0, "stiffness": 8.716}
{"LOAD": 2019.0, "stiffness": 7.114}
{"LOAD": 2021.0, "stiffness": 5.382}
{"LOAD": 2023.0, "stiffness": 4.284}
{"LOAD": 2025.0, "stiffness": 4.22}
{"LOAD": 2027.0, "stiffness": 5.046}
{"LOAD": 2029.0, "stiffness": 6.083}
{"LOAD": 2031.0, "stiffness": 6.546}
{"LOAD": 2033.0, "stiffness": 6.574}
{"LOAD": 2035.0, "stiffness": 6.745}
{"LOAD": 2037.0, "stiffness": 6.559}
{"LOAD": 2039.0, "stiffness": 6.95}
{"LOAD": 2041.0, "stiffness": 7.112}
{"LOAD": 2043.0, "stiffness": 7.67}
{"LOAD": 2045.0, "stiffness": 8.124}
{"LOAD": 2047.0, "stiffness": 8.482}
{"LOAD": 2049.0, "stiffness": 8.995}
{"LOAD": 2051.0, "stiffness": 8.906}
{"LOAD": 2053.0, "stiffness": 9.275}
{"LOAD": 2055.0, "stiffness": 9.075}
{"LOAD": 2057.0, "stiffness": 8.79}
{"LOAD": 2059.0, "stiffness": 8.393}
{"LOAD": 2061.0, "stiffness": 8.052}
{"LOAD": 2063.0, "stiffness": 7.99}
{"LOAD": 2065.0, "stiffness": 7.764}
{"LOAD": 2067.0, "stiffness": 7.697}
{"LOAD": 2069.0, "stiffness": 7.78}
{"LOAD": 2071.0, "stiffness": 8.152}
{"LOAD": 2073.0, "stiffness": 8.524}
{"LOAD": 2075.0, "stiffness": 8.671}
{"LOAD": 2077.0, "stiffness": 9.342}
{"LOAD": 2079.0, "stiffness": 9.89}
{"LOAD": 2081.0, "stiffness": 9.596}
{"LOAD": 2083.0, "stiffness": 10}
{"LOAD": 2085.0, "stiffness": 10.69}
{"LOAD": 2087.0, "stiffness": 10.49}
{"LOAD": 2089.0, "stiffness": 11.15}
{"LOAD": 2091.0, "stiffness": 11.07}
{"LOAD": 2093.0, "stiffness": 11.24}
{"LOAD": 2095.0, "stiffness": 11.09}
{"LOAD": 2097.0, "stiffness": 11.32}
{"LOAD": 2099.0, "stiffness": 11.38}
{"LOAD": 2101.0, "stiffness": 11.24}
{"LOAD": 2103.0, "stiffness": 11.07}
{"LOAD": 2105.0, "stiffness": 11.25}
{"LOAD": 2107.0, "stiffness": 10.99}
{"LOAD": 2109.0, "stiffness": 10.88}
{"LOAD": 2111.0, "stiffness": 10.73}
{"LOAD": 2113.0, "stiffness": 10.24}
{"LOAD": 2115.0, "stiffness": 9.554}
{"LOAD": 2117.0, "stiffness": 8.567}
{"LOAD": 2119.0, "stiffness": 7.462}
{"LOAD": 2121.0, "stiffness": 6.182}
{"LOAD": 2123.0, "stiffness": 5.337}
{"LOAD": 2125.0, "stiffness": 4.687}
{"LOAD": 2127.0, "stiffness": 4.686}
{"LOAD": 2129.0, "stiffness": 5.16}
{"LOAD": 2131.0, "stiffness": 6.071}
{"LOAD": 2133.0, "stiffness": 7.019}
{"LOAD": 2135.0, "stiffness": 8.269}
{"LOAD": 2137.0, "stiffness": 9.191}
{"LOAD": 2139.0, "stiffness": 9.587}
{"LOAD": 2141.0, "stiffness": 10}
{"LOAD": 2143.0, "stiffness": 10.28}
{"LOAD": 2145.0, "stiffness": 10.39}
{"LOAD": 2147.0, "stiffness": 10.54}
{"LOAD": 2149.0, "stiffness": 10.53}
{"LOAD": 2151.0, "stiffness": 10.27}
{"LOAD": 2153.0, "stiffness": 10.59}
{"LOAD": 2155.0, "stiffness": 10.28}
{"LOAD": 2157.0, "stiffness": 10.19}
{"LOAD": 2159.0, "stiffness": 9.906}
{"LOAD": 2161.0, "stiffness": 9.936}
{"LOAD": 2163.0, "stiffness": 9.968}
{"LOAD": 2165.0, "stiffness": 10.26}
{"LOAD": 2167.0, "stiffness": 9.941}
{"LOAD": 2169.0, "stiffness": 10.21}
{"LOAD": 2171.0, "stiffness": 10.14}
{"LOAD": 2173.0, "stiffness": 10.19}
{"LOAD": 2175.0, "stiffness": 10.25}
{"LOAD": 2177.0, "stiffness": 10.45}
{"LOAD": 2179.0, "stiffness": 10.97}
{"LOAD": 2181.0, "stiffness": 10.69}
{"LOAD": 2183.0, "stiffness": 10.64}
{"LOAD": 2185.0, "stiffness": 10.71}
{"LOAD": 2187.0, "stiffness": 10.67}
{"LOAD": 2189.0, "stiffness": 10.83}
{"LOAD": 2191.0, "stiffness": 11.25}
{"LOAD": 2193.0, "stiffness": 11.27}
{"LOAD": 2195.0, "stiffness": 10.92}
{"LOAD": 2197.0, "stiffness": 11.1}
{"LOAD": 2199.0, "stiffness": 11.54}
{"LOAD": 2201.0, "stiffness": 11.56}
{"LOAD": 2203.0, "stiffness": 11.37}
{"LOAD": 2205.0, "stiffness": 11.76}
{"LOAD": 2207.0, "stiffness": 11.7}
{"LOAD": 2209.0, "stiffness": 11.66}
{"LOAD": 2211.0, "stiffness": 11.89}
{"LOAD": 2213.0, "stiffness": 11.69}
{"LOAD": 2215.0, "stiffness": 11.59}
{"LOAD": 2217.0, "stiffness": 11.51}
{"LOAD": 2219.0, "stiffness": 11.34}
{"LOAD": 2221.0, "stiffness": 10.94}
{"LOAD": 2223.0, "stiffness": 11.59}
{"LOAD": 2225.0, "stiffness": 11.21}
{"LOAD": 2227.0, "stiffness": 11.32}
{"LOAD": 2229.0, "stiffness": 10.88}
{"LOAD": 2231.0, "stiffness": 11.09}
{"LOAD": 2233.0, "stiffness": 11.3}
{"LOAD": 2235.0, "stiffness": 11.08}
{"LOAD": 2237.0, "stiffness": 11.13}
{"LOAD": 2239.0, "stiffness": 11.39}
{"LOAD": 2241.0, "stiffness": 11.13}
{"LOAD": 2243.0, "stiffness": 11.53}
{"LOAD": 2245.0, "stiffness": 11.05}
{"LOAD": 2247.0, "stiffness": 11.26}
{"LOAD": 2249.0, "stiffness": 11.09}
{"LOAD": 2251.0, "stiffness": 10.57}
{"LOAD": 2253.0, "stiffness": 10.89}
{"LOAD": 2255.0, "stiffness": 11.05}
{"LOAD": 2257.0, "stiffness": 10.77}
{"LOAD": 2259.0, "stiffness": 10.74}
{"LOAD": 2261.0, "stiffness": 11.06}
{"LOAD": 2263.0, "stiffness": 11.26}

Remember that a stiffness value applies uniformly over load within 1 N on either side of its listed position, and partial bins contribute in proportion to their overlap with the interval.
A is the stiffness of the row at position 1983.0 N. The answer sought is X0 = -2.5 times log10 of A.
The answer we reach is -2.55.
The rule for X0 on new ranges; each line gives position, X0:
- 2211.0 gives -2.69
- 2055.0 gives -2.39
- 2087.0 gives -2.55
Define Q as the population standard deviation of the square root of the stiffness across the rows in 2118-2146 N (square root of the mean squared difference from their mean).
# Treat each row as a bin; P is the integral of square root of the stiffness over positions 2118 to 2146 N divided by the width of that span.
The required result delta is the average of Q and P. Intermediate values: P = 2.70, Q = 0.38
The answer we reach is 1.54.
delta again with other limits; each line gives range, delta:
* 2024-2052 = 1.45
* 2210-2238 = 1.70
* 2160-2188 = 1.63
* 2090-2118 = 1.70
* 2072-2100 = 1.68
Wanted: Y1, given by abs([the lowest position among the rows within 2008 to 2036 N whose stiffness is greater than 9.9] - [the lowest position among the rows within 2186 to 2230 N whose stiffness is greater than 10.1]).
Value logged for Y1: 178 N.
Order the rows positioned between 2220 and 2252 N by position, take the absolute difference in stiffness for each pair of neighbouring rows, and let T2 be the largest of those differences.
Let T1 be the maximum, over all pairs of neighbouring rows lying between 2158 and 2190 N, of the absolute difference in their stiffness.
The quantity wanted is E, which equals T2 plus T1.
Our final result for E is 1.2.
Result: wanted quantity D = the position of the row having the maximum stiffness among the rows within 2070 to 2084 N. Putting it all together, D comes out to 2083.0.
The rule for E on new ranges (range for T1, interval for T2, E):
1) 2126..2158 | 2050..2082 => 1.9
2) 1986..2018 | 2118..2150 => 2.0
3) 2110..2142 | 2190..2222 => 1.7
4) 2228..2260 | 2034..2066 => 1.1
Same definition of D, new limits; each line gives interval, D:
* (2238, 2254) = 2243.0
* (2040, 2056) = 2053.0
